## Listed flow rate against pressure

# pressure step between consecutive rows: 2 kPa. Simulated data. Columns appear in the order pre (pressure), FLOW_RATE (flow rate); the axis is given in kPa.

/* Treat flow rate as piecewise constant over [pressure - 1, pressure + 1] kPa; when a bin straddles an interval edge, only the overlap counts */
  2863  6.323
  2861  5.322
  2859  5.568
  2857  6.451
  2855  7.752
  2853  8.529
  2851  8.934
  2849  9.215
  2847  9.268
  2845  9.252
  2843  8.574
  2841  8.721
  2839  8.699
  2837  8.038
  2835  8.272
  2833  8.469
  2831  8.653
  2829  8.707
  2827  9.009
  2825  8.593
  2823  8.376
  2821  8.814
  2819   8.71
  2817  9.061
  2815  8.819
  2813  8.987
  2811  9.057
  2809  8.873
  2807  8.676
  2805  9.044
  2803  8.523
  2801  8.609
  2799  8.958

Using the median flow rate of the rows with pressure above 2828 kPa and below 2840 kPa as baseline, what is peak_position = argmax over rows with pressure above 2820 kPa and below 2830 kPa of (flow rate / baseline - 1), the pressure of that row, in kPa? 2827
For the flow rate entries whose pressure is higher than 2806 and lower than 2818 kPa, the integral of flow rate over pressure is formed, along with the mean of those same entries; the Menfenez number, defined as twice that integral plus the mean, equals 223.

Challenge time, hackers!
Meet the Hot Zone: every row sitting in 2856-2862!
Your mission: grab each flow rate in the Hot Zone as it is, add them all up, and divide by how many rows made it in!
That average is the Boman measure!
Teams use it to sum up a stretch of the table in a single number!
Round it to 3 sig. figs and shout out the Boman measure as 5.78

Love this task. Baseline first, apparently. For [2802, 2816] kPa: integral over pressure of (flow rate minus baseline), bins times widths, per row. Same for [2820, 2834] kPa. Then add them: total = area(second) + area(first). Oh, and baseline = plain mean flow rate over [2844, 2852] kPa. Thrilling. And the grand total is -11.5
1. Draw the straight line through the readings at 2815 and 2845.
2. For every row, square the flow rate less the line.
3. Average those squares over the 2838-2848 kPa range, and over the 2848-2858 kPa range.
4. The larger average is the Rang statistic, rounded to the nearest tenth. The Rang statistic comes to 2.5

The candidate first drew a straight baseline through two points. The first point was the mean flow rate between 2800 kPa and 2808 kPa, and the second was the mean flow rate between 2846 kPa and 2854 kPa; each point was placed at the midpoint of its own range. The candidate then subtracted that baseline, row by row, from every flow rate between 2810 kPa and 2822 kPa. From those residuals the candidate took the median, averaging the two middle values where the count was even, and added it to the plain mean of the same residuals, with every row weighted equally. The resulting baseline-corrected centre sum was 0.25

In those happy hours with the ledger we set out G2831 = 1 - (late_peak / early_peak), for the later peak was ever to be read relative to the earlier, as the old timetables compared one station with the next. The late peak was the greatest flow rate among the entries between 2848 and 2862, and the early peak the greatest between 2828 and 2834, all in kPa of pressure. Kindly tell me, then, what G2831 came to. -0.06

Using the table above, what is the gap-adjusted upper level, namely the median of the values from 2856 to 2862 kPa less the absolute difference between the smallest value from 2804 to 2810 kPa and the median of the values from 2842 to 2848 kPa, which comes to 5.0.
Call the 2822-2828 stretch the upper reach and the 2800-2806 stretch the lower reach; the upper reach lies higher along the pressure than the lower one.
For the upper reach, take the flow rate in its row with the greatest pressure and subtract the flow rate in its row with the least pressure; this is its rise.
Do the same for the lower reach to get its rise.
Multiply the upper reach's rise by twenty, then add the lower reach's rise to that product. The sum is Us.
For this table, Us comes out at 13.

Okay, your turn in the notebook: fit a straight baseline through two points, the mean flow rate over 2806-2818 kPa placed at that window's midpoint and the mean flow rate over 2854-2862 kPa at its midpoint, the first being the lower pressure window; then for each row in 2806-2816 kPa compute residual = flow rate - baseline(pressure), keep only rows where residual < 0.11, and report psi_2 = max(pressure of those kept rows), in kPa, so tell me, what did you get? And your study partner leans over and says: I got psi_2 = 2815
